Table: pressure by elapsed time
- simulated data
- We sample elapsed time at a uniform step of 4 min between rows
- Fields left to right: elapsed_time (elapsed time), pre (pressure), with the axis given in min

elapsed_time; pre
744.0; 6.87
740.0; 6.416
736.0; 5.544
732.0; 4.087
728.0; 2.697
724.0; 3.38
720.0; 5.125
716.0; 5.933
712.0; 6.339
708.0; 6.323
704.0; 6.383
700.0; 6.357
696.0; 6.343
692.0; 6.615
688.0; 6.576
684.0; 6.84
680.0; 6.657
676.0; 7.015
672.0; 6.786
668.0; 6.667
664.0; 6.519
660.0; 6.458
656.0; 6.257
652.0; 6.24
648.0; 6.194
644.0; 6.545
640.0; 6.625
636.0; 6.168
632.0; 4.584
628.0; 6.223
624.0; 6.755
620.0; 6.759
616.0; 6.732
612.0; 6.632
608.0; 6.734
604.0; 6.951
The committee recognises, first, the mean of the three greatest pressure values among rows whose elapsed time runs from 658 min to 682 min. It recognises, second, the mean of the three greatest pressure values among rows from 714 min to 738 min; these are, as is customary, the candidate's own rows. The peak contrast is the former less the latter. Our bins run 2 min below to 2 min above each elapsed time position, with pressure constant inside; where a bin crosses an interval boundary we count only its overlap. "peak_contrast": 1.3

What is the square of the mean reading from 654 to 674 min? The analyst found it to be 43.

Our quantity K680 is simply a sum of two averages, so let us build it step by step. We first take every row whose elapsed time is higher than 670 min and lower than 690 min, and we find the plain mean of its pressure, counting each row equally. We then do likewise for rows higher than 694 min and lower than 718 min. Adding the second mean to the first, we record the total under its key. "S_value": 13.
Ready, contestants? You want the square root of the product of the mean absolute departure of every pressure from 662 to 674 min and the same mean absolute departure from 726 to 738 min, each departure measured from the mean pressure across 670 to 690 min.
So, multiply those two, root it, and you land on 0.58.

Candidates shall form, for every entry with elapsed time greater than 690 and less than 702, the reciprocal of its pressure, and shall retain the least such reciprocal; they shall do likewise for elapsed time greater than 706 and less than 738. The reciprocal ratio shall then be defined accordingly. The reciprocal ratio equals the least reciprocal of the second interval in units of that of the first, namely 1.04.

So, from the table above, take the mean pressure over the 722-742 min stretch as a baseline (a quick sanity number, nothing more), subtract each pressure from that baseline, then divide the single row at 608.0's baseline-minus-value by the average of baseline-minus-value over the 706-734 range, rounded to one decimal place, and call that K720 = 5.6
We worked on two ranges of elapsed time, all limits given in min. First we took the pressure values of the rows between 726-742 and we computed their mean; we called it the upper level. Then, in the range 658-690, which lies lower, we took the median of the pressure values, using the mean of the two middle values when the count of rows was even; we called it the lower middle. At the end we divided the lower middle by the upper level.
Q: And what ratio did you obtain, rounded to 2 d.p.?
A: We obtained 1.42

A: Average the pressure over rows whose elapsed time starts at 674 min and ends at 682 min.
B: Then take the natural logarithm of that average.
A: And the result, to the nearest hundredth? 1.92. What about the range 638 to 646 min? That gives 1.88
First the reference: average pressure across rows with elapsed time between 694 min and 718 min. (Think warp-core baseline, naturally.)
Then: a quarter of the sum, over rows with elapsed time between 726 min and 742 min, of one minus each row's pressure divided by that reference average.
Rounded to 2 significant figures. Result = 0.25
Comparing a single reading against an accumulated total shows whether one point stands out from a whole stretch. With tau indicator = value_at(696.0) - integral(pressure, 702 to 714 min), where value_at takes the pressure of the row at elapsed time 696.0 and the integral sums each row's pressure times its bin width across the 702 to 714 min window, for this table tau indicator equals -70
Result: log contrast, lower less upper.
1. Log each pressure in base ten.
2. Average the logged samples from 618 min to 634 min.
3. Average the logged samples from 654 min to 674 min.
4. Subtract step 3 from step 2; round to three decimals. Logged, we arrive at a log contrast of -0.037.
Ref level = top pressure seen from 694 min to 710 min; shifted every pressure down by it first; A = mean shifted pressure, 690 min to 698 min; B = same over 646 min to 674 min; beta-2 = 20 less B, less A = 19.8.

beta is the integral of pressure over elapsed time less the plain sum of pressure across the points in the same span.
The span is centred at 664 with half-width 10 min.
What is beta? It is 98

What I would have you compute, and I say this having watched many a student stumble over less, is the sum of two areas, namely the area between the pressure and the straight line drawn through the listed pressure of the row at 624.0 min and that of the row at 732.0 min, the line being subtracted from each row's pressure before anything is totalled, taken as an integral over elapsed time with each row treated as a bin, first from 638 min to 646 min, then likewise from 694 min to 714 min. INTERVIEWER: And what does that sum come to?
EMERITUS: 34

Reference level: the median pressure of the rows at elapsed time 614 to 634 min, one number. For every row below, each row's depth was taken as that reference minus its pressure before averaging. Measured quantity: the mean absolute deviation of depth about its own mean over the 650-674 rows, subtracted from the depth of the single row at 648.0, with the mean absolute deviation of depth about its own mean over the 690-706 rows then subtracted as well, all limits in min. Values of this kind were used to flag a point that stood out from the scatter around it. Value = 0.27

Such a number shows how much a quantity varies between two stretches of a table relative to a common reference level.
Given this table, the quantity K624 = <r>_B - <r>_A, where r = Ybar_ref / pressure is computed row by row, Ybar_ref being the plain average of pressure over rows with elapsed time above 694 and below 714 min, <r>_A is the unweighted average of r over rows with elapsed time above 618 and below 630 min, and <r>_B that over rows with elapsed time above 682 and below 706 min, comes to 0.008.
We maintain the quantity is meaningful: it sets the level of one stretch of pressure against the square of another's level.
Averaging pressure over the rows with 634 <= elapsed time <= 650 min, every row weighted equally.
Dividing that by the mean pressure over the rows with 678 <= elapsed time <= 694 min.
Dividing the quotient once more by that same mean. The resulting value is 0.143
